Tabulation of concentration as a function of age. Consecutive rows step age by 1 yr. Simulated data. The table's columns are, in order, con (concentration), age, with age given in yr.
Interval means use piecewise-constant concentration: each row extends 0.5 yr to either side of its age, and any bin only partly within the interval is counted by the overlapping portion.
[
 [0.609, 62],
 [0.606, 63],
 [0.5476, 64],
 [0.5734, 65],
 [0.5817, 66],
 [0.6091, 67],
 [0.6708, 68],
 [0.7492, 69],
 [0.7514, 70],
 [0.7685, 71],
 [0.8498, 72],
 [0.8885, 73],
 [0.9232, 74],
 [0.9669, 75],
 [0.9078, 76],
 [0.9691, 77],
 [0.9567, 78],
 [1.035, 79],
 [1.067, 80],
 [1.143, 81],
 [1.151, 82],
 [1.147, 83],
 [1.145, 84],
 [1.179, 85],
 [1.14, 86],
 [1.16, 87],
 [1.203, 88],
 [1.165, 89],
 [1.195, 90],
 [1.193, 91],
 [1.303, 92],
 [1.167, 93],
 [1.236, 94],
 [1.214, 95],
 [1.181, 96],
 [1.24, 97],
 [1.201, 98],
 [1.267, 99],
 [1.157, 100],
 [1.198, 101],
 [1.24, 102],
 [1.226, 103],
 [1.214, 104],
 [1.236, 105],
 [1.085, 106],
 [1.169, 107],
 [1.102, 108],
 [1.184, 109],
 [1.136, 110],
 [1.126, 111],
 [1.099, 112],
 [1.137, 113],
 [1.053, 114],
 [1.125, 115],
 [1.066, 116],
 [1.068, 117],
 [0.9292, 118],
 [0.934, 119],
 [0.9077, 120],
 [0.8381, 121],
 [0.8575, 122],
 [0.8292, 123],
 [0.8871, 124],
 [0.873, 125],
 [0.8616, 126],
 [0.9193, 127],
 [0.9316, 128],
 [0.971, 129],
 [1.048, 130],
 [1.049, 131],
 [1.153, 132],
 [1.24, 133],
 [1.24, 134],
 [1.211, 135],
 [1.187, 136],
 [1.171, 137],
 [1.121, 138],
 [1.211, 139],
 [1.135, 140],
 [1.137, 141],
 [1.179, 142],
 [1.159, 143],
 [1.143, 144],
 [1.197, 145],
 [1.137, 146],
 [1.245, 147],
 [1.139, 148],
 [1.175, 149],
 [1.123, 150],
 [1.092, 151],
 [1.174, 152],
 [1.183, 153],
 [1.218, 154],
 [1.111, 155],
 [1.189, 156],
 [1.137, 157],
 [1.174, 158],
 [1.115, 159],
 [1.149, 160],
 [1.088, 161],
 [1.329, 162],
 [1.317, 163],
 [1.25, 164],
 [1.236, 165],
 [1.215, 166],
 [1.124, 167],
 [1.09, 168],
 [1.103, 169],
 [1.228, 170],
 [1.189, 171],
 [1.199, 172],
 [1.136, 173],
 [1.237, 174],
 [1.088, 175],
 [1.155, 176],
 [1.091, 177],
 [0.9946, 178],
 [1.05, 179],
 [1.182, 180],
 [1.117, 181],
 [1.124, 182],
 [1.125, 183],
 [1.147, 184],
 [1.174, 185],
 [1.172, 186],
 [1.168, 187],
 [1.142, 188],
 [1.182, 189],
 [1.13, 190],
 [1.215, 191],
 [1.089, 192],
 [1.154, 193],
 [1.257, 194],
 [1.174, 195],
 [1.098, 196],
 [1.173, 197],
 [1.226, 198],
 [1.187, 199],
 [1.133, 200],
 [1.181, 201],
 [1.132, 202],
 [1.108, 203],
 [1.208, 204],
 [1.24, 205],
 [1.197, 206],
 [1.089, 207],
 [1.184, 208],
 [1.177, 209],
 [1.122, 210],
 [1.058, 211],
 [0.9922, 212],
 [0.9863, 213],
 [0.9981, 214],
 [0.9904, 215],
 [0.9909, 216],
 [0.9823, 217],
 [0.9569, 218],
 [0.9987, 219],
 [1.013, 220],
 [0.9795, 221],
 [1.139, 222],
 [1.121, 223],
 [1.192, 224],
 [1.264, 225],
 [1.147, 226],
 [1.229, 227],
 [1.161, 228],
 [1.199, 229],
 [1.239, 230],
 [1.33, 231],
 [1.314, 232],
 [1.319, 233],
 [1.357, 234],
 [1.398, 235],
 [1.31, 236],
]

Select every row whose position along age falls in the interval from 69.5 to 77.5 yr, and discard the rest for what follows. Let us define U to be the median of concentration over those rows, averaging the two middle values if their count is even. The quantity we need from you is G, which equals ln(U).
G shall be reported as -0.107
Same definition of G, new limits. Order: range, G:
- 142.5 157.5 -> 0.148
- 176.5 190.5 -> 0.128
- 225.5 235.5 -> 0.244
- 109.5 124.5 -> 0.052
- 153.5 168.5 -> 0.160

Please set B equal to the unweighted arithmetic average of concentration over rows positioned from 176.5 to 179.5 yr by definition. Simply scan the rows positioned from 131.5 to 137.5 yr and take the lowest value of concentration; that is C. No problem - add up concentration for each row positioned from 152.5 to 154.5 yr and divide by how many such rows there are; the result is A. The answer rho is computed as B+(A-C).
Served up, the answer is 1.1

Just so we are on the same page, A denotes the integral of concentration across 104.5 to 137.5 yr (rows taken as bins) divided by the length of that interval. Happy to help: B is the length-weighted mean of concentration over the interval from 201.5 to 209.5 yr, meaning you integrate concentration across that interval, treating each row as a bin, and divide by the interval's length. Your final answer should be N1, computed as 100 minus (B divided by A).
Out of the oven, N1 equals 98.9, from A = 1.05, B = 1.17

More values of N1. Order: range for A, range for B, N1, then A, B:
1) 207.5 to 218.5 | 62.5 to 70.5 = 99.4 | 1.04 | 0.64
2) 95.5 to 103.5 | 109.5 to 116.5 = 99.1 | 1.21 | 1.11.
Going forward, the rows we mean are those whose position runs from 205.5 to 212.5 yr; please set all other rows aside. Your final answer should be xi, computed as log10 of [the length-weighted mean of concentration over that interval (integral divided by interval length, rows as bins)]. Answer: 0.048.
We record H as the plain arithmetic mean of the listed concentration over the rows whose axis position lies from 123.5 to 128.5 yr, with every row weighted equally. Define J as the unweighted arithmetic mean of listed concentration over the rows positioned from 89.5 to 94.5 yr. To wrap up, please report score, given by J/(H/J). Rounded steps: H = 0.89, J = 1.22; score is 1.7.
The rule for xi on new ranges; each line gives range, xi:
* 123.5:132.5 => -0.015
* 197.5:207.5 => 0.068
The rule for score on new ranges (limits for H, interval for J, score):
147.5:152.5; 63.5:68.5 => 0.3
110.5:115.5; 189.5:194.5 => 1.2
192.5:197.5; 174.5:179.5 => 1.0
